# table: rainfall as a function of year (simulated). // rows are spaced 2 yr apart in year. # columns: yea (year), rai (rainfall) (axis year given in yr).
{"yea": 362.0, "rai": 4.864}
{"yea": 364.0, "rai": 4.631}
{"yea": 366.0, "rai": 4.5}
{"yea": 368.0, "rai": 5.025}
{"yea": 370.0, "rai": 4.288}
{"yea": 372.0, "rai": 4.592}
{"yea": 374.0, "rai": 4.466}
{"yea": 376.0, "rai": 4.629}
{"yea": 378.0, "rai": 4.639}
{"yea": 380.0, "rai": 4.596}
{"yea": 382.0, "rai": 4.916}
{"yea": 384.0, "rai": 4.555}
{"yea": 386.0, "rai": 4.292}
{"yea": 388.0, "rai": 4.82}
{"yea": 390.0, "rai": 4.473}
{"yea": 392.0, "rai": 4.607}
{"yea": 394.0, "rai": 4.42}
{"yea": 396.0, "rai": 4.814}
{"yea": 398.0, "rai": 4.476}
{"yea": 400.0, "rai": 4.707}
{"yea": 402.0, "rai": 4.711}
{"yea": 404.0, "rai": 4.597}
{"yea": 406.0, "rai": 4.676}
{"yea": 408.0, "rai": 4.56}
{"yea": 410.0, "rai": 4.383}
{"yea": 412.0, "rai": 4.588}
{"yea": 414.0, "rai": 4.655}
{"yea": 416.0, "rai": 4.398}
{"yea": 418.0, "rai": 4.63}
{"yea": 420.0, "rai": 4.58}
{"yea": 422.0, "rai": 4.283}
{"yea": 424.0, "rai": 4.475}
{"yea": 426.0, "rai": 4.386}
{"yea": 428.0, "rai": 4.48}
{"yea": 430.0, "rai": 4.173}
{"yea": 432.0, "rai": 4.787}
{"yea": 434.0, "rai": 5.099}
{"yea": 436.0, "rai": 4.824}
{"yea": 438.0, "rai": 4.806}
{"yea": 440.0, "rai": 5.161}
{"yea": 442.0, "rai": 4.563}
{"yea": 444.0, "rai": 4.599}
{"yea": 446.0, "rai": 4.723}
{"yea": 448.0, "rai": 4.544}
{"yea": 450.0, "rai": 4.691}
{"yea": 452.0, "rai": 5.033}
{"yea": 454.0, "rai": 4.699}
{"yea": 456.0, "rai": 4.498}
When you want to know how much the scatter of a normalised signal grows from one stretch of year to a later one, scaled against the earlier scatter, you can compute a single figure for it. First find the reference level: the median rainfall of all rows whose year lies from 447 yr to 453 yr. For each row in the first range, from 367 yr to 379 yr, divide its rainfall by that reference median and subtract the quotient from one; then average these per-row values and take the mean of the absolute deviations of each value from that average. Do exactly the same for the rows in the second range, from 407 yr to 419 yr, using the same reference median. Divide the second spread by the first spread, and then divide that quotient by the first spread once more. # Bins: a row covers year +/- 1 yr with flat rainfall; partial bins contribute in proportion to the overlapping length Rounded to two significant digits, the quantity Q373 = 18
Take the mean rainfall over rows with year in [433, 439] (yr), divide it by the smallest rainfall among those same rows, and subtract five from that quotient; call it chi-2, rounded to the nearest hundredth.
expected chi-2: -3.98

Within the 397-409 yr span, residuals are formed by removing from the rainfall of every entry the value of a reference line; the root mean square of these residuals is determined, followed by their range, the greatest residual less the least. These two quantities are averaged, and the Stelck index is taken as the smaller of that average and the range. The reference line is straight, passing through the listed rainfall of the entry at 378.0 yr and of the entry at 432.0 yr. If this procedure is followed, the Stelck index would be 0.17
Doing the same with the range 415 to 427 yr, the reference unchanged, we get 0.34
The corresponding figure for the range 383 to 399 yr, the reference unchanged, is 0.37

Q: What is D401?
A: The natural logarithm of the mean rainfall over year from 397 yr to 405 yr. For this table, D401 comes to 1.531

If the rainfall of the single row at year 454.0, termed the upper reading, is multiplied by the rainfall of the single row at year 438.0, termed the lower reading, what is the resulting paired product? 22.6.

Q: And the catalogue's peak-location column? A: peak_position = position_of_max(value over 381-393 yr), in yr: 382.0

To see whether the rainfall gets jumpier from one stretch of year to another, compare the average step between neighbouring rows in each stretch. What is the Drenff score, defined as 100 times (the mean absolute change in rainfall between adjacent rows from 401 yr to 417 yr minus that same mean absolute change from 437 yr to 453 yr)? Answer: -11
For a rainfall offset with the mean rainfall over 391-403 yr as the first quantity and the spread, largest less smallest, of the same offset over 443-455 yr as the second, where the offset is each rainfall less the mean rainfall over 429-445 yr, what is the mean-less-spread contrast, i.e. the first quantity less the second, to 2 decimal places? -0.62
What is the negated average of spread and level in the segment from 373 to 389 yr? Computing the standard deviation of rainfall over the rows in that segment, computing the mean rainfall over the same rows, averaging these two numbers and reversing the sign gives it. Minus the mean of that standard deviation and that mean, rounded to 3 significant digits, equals -2.40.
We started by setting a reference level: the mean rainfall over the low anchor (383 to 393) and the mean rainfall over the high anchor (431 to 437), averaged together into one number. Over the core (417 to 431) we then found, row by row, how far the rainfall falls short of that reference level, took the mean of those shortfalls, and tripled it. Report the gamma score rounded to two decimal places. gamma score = 0.89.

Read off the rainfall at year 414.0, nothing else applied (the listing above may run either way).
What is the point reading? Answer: 4.655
